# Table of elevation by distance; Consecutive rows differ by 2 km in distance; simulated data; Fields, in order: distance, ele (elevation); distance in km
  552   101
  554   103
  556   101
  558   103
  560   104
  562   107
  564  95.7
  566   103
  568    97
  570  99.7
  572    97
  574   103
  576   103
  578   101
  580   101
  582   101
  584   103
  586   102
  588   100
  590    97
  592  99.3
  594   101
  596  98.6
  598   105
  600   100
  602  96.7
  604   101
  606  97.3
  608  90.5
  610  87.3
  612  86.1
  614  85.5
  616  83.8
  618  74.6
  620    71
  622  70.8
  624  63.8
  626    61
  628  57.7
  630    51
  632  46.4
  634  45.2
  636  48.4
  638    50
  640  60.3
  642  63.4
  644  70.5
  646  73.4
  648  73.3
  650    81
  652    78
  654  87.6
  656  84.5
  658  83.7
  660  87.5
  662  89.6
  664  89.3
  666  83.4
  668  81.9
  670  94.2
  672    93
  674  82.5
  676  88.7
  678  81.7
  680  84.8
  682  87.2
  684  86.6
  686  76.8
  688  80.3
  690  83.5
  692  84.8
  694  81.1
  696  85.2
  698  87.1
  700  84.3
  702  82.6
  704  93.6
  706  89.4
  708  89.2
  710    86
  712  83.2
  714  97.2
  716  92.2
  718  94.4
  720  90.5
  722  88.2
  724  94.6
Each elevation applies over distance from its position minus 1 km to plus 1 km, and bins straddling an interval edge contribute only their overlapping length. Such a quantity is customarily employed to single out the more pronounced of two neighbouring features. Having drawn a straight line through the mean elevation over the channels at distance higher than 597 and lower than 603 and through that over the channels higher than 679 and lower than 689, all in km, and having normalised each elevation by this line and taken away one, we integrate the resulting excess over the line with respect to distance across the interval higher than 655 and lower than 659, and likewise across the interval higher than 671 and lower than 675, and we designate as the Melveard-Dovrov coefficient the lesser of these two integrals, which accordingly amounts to -0.2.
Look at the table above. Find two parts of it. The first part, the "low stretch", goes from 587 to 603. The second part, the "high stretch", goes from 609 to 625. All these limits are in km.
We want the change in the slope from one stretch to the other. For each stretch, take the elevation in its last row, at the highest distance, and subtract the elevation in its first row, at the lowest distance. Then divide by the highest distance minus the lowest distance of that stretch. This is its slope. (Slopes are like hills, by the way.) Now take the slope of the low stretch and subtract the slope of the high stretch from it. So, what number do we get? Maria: 1.4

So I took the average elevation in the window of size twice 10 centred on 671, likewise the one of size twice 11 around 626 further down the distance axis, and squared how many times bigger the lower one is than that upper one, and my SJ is 0.50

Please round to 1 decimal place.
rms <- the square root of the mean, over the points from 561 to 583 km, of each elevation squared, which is 100.8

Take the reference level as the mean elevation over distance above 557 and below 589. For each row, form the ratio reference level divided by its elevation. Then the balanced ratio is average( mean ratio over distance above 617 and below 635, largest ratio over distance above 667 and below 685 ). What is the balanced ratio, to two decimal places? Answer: 1.49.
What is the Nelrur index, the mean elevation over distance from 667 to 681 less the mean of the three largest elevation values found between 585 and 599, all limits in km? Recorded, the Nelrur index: -16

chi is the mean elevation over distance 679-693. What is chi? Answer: 83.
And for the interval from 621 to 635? 57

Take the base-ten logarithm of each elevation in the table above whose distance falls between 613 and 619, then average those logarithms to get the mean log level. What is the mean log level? 1.91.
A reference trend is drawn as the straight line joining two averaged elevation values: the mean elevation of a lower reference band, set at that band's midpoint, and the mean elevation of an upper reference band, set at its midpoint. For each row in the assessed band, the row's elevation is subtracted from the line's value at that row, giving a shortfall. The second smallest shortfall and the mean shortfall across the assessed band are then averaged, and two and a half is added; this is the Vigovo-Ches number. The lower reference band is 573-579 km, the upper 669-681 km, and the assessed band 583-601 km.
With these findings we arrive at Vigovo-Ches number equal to 1.2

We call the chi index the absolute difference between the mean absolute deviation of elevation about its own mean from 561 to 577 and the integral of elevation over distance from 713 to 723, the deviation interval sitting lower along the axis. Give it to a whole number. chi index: 922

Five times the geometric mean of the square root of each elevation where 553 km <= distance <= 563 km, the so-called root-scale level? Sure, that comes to 50.9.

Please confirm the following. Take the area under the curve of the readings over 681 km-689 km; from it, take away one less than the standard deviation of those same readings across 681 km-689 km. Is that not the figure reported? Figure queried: 658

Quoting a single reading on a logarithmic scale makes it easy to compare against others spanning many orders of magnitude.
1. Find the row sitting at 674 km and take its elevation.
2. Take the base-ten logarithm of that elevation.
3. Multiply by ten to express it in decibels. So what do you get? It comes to 19.2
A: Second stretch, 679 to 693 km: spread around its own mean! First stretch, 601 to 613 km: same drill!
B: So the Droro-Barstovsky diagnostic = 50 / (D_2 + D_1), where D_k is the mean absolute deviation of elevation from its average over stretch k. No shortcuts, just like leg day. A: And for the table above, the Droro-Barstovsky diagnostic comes 6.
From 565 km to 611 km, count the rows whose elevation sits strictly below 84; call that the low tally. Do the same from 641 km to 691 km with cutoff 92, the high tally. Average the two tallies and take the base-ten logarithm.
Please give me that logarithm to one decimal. 1.1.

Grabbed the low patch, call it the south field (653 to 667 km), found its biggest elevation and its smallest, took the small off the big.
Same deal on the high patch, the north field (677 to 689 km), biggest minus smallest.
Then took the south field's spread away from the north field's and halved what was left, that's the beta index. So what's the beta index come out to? 2.1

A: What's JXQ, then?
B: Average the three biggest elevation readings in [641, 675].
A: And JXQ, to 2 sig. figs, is 92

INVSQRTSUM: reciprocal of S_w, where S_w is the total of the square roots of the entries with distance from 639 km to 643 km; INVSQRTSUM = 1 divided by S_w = 0.064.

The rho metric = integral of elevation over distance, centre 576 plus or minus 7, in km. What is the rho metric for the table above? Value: 1411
